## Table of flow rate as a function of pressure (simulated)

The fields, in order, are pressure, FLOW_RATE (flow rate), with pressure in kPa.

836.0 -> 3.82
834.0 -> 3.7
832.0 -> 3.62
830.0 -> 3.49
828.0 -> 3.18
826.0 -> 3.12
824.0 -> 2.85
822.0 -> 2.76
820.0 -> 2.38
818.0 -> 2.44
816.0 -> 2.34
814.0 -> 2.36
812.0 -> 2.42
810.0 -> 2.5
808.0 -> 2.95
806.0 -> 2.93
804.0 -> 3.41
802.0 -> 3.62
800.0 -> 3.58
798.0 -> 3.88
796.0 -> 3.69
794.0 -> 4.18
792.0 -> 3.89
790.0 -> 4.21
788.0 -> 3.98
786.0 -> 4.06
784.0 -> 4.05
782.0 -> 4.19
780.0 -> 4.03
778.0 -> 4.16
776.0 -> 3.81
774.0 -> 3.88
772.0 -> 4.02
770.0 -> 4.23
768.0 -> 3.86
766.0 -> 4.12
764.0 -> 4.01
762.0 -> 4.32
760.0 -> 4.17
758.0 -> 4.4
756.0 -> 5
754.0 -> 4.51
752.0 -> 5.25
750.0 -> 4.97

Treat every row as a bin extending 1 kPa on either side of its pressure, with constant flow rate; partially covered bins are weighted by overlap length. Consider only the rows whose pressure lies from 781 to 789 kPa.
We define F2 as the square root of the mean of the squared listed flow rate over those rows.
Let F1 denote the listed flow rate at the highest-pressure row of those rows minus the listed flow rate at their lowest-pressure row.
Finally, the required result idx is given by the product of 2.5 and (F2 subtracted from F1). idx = -10.7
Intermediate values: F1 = -0.210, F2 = 4.07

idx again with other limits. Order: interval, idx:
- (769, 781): -10.6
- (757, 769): -11.7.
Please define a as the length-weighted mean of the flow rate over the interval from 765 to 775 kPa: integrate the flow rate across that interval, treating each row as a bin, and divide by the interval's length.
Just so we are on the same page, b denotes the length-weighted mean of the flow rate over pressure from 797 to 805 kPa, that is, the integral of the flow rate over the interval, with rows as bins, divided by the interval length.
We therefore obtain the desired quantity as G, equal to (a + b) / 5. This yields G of 1.53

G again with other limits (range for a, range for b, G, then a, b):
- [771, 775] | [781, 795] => 1.61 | 3.95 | 4.1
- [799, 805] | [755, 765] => 1.58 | 3.54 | 4.4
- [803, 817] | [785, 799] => 1.34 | 2.70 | 4.0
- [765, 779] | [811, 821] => 1.28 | 4.01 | 2.4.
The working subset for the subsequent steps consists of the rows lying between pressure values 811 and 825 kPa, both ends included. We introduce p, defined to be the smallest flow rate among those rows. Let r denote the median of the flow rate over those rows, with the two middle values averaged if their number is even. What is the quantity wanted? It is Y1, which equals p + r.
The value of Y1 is 4.8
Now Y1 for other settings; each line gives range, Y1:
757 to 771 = 8.0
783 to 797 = 7.7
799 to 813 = 5.4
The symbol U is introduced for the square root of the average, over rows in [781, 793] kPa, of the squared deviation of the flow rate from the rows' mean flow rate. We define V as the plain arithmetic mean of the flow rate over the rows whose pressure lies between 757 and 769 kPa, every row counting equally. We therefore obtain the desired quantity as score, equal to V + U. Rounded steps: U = 0.11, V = 4.15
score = 4.3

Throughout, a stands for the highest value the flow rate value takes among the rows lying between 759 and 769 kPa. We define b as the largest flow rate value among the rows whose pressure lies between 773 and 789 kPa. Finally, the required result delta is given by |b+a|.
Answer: 8.5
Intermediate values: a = 4.32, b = 4.19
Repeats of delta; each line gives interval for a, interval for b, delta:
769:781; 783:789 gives 8.3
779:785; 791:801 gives 8.4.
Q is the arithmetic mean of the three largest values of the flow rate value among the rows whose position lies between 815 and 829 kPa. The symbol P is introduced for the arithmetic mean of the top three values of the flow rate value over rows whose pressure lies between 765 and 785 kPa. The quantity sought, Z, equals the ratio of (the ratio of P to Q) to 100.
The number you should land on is 0.0137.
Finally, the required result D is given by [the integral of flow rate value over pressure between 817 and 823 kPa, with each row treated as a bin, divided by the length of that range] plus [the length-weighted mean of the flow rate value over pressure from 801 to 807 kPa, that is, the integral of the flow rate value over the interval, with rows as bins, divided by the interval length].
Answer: 5.8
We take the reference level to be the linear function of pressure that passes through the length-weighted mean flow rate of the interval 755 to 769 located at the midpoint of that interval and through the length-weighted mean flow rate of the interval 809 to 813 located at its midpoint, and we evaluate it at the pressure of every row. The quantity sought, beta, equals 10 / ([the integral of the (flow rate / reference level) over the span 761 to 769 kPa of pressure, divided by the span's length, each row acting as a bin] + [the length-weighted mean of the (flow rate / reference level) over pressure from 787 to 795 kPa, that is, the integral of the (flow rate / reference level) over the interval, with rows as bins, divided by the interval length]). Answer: 4.4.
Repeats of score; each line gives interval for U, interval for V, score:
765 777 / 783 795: 4.2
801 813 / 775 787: 4.5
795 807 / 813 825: 2.8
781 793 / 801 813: 3.1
